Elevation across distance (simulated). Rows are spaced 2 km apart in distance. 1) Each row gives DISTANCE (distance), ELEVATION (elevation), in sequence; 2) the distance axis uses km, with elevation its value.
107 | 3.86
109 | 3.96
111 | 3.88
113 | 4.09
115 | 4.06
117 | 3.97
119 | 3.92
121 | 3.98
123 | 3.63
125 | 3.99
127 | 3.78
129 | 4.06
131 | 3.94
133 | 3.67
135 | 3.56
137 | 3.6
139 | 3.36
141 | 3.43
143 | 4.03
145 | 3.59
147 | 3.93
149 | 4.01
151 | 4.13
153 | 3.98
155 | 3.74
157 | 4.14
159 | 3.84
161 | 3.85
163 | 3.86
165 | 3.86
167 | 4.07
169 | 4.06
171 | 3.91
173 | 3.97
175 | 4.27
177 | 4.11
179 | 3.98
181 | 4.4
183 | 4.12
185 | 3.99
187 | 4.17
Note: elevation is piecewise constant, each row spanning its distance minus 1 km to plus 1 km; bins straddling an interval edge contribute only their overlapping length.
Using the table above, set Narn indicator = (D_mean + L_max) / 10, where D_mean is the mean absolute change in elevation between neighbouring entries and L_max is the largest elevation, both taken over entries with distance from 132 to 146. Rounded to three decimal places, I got 0.428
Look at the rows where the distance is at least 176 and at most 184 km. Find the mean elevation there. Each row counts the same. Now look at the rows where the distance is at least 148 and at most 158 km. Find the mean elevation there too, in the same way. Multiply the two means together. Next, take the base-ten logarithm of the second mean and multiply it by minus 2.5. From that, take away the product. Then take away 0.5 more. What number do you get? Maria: -18.62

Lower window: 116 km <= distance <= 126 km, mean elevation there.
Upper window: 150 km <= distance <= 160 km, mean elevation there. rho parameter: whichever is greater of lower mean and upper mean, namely 3.97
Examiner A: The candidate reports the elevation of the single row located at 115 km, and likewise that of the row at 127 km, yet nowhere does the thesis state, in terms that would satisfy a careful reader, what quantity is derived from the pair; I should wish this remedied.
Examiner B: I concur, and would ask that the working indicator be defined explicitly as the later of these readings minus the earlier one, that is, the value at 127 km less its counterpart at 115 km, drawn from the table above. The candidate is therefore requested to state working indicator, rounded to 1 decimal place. -0.3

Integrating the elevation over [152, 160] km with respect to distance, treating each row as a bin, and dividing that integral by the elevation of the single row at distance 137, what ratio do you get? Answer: 8.7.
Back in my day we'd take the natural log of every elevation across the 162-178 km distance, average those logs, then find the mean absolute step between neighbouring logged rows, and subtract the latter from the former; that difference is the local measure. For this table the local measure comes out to 1.36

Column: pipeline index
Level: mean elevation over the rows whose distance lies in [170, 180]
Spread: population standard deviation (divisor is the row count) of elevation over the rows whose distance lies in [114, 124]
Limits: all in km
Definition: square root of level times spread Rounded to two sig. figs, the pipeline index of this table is 0.77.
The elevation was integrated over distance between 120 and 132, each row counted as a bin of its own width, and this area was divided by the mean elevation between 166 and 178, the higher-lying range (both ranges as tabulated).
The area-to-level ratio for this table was 11.5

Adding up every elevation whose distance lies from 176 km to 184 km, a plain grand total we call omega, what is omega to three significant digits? 16.6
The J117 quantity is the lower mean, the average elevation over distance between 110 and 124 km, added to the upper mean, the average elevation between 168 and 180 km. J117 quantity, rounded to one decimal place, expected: 8.0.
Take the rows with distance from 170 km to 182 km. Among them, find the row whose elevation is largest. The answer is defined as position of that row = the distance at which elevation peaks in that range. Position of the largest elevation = 181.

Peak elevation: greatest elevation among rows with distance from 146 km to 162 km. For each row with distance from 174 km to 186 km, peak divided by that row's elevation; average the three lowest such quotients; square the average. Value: 0.94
